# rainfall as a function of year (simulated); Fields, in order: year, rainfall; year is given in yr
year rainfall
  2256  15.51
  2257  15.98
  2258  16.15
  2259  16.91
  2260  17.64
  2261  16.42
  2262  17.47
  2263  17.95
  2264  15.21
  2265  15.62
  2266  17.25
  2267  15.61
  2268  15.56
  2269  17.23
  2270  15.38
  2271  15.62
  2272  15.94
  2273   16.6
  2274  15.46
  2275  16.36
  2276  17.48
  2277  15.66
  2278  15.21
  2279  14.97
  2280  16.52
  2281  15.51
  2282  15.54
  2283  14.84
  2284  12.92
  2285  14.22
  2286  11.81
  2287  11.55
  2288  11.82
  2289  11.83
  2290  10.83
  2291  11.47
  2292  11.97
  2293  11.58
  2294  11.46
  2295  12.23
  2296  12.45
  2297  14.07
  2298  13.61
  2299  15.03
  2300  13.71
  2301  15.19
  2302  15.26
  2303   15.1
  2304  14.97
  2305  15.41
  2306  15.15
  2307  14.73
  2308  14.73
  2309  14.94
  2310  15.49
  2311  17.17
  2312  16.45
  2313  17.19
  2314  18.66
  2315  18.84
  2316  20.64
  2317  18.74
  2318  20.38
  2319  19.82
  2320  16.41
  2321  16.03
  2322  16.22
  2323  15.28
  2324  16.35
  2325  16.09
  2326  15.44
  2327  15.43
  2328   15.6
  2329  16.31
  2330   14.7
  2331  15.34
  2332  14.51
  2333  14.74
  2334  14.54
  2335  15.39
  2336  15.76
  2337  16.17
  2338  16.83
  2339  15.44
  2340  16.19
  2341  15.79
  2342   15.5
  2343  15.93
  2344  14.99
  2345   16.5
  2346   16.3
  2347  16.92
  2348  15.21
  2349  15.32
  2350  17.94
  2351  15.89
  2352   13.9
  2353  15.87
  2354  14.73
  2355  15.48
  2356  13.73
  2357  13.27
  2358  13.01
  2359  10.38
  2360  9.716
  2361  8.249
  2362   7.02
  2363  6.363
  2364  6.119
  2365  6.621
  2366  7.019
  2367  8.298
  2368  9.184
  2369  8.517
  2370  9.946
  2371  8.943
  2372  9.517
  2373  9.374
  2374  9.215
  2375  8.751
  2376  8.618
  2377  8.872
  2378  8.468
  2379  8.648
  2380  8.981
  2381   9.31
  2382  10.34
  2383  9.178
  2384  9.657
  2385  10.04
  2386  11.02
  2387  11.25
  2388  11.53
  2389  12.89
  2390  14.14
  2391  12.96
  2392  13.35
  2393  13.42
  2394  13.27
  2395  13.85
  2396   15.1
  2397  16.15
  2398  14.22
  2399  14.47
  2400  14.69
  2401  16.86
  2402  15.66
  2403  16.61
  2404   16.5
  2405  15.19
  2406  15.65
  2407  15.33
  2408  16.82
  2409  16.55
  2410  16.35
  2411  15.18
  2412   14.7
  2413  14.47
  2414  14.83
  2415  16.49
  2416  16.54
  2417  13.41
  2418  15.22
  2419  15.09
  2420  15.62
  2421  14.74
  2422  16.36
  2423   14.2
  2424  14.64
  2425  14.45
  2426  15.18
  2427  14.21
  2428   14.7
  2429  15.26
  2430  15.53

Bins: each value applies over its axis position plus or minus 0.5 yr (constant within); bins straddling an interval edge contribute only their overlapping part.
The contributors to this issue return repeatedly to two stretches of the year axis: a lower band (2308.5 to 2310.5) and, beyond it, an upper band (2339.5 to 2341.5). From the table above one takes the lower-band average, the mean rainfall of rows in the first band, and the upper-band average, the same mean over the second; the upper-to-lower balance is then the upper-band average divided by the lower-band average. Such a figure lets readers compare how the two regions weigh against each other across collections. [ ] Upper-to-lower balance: 1.1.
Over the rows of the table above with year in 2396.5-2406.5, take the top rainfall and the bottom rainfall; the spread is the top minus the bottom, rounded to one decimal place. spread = 2.6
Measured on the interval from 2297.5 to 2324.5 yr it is 7.0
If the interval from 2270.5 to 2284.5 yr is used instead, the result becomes 4.6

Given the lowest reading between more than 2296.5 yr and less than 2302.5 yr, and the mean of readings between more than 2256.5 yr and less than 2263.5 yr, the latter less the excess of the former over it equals 20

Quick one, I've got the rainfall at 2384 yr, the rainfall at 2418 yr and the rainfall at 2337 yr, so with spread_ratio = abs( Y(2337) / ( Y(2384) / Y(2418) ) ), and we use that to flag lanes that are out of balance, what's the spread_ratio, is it 25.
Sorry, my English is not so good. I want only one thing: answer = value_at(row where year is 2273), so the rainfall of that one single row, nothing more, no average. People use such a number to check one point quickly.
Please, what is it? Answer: 16.6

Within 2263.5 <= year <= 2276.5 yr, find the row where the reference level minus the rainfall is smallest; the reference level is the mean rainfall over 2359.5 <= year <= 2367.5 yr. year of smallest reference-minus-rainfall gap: 2276 yr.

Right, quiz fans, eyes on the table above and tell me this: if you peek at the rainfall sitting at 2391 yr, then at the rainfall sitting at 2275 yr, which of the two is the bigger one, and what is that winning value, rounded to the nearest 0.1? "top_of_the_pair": 16.4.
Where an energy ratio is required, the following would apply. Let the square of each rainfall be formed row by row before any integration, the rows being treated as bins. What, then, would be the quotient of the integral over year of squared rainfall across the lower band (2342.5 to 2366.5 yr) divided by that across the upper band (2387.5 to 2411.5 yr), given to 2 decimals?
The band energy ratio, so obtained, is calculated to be 0.80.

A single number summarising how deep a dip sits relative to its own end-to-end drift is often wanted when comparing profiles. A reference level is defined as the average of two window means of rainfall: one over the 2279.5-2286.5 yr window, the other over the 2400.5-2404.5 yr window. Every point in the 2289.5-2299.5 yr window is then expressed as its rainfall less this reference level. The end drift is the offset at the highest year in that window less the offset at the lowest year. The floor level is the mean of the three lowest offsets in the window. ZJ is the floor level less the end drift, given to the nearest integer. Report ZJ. -8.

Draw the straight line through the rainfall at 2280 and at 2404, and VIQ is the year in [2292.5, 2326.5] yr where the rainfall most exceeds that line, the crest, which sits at 2316 yr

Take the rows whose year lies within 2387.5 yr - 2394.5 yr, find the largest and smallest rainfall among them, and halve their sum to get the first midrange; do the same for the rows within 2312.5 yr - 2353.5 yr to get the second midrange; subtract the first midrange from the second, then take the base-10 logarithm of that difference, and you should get 0.65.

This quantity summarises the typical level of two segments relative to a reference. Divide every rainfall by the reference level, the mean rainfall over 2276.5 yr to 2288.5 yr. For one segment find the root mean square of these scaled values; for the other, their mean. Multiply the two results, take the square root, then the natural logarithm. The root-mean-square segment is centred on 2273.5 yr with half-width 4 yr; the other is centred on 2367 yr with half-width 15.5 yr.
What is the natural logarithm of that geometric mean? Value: -0.12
